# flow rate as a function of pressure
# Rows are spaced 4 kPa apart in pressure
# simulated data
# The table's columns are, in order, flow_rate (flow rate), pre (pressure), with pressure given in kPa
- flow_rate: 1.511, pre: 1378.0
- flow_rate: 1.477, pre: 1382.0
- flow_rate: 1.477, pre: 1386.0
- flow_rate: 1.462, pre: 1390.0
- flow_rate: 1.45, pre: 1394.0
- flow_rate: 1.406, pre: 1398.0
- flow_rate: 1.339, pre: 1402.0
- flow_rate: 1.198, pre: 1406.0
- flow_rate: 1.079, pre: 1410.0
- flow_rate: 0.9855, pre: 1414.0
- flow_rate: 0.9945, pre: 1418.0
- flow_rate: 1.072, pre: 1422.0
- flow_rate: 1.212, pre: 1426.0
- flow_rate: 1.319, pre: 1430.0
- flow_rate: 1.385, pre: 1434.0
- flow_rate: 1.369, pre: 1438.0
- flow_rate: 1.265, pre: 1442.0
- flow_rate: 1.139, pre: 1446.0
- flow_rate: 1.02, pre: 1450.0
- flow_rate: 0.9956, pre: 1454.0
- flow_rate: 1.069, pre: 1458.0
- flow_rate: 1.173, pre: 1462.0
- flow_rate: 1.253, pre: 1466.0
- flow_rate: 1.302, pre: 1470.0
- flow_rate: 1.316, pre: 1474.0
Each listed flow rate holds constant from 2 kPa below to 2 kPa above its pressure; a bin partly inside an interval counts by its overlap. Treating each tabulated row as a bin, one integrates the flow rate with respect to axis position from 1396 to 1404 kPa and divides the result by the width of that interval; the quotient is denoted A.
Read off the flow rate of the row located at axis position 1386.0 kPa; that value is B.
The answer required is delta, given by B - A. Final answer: 0.10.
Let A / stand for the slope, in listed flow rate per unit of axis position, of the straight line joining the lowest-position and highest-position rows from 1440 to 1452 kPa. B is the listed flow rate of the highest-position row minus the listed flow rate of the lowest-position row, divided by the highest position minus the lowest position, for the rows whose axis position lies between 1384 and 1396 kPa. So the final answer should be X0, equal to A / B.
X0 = 9.1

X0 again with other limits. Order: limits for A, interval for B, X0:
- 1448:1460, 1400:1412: -0.2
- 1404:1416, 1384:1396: 7.9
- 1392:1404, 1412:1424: -1.3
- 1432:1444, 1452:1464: -0.7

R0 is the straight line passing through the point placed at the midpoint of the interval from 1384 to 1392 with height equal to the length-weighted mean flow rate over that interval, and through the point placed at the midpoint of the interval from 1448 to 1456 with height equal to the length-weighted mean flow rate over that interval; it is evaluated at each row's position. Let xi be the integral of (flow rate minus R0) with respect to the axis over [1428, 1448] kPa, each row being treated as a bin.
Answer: 3.7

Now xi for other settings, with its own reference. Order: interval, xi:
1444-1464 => 1.7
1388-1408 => -0.5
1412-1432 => -2.2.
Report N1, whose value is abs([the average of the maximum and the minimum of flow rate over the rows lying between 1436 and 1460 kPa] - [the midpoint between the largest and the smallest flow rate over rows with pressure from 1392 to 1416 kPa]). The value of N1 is 0.035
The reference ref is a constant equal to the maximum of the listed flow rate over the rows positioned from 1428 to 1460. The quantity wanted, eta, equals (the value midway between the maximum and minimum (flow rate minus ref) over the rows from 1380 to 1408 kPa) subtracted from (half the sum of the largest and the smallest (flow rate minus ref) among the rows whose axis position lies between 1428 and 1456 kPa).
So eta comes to -0.15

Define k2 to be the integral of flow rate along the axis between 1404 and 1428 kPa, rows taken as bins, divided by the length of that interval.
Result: 1.09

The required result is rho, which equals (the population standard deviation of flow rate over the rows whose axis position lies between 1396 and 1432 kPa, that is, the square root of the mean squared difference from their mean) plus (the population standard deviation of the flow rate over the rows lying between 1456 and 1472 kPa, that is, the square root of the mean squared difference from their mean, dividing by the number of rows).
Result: 0.234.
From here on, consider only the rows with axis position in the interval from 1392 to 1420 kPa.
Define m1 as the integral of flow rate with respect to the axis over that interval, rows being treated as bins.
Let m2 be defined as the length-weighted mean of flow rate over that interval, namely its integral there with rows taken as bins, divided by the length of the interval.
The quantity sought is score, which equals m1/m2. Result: 28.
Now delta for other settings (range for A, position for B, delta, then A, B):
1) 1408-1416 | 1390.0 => 0.43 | 1.03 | 1.462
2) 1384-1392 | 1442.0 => -0.20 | 1.47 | 1.265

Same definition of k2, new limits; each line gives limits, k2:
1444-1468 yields 1.11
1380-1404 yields 1.44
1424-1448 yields 1.28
